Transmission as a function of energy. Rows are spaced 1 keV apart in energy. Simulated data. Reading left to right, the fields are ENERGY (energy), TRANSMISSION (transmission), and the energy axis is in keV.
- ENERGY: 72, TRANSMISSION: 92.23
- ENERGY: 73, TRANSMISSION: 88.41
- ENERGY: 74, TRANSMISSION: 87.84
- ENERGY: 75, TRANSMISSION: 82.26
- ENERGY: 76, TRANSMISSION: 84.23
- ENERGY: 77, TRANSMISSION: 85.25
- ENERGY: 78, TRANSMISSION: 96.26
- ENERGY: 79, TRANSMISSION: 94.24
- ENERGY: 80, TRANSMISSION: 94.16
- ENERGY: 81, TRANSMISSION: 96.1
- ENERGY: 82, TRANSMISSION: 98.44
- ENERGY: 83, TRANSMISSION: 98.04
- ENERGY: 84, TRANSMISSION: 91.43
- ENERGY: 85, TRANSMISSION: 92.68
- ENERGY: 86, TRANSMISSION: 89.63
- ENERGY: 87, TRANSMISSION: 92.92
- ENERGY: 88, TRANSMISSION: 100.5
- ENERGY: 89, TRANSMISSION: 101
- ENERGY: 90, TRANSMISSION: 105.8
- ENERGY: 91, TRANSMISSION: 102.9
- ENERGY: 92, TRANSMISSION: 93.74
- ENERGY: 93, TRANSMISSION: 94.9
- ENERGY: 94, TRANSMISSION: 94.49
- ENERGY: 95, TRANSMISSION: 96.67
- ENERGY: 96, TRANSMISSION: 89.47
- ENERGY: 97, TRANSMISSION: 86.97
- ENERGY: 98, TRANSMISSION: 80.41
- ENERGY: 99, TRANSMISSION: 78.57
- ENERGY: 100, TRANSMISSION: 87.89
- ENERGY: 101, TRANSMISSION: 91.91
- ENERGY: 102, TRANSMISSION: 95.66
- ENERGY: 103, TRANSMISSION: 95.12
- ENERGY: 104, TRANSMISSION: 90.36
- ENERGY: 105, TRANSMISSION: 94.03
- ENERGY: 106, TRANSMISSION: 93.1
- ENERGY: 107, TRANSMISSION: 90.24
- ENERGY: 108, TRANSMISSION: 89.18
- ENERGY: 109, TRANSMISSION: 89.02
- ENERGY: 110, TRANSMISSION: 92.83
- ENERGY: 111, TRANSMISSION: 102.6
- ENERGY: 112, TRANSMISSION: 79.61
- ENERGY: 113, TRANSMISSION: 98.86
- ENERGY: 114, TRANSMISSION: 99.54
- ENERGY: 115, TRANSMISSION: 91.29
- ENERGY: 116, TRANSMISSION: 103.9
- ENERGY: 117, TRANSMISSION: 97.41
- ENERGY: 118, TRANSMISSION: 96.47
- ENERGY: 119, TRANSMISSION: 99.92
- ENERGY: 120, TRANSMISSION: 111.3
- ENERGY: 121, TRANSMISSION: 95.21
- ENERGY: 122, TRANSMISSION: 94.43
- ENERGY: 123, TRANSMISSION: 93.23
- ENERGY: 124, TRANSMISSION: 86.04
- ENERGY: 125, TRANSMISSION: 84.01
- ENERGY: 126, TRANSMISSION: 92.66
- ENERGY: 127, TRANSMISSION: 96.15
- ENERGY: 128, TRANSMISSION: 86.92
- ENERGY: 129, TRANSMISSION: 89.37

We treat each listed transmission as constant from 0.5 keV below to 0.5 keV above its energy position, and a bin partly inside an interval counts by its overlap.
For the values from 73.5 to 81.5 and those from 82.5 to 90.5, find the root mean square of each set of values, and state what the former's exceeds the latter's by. -6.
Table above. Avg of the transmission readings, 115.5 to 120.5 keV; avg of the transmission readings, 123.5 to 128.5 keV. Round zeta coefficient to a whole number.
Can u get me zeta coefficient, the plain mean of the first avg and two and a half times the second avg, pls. 162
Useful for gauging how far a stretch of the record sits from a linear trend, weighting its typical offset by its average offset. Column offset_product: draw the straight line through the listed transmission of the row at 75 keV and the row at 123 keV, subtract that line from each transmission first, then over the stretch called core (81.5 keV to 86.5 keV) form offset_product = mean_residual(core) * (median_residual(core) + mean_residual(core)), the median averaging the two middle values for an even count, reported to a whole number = 174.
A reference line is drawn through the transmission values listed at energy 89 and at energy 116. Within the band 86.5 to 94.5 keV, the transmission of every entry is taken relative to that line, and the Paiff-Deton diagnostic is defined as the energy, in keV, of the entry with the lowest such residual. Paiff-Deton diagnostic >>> 87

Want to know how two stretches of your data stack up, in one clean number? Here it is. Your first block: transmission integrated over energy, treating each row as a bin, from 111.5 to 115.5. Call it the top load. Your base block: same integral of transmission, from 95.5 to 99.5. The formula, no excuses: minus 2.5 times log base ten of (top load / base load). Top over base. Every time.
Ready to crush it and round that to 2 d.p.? -0.10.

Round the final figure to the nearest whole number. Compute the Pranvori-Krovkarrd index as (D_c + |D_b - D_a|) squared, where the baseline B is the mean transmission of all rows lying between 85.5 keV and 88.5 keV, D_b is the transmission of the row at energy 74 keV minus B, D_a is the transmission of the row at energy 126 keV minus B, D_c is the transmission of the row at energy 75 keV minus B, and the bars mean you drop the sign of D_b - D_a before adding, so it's 53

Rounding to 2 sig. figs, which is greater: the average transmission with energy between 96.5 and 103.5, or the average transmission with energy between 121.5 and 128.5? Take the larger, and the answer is 90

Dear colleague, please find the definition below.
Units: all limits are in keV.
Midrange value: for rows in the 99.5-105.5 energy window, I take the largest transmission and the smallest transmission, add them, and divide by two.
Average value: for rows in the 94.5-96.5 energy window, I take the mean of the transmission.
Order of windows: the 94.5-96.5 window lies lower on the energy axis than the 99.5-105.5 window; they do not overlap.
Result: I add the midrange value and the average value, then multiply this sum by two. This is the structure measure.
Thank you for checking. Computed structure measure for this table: 370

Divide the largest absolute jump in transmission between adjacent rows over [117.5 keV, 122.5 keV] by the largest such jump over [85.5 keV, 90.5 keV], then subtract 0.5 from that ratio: 1.6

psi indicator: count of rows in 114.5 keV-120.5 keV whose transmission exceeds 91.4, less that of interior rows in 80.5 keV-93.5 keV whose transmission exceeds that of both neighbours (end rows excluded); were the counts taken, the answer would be 2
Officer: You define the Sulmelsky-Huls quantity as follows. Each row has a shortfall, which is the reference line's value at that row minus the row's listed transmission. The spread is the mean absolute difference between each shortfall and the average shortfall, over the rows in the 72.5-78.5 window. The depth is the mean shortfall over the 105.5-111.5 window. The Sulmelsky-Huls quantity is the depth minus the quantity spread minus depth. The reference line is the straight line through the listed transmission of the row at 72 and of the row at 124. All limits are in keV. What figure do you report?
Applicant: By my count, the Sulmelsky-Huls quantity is -13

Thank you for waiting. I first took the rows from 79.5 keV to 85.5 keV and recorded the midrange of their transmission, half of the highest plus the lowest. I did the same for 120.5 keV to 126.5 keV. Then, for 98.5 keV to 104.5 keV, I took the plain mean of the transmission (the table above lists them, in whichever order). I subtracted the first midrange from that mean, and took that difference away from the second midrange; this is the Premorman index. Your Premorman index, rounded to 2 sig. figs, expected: 95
